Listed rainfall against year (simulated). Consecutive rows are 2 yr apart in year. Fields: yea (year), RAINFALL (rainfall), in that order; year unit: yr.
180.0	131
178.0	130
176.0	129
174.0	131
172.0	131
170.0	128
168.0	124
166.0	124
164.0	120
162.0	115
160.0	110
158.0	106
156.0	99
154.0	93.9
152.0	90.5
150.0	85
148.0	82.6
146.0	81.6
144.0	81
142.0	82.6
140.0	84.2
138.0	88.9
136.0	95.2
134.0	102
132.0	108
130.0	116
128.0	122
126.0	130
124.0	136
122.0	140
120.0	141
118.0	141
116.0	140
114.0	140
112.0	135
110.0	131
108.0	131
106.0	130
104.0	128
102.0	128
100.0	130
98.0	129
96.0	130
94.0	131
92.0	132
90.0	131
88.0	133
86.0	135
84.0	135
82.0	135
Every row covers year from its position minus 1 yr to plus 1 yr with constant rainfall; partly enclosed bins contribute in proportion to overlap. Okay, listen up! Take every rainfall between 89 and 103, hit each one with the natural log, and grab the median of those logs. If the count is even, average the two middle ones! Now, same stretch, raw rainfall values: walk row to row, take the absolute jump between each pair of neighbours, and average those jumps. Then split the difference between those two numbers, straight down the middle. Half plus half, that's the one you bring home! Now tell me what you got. 3.0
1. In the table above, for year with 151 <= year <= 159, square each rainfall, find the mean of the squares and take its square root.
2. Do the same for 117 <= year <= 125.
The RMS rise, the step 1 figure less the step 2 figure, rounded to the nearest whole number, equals -42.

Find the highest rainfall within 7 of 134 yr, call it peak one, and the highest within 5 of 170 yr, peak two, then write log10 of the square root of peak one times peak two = 2.10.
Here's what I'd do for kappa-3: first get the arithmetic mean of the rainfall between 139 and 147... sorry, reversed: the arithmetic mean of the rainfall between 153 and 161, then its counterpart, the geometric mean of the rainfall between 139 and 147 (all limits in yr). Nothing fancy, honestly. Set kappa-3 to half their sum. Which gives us 92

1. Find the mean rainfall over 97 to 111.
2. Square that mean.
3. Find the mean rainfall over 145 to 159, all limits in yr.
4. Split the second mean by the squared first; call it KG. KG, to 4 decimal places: 0.0054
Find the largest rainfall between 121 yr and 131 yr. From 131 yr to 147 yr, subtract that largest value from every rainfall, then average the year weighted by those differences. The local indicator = 139.8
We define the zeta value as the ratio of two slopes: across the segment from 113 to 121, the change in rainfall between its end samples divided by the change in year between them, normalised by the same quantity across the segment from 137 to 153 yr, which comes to 1.5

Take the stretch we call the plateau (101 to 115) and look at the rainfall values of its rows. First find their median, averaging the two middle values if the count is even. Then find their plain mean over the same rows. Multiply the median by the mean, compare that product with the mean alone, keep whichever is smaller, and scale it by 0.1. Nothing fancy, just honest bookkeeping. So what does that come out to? 13.2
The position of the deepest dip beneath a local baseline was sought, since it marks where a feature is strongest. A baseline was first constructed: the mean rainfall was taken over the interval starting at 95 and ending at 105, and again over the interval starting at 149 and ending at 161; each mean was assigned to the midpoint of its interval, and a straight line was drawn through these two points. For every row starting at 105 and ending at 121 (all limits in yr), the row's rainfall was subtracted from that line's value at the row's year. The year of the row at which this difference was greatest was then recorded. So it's 106.0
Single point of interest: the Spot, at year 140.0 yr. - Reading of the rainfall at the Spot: 84.2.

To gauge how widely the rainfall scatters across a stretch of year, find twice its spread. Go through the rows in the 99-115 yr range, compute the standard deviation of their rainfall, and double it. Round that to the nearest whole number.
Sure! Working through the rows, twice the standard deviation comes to 8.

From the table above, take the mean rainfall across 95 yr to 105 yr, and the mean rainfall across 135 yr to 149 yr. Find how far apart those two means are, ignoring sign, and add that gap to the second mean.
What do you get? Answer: 129.0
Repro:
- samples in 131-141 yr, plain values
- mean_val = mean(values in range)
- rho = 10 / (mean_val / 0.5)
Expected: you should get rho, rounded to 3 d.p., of 0.052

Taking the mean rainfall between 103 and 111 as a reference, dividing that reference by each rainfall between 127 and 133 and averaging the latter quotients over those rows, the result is 1.13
